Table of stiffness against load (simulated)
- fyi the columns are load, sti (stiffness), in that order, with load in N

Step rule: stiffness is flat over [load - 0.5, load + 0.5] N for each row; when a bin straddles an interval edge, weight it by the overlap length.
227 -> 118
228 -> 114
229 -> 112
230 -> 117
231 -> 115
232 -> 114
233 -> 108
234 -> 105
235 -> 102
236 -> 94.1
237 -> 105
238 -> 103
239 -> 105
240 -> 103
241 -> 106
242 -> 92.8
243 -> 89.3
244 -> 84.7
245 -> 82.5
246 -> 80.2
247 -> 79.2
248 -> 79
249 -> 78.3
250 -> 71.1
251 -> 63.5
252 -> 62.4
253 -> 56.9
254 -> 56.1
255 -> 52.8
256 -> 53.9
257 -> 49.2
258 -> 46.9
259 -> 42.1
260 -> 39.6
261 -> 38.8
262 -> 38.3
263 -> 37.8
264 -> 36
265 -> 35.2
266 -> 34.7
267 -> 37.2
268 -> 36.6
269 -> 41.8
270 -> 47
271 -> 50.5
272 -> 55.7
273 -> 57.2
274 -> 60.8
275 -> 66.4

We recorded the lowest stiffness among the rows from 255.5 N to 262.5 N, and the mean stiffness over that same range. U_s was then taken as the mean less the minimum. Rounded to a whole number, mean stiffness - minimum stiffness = 6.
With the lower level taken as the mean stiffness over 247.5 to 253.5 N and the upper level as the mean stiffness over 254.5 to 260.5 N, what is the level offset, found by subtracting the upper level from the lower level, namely 21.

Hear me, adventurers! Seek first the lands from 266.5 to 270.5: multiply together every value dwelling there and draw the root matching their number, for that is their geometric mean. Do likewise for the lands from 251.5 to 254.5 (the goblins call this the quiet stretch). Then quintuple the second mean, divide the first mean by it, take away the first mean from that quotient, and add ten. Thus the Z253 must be -30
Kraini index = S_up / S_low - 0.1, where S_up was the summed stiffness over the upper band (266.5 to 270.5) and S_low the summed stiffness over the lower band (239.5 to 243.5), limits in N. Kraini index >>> 0.32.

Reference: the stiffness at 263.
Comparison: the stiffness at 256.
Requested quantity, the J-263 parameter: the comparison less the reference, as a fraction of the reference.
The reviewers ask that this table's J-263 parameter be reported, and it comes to 0.43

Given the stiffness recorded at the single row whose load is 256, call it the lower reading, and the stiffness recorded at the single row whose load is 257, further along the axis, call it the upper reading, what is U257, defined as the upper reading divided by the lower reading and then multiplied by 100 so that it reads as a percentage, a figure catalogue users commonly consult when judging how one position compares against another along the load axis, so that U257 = 91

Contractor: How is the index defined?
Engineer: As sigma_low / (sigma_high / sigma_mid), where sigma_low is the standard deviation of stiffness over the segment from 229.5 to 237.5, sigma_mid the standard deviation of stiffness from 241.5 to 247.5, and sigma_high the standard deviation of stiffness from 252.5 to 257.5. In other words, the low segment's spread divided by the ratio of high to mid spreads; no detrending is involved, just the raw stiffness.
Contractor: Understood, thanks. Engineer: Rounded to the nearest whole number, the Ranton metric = 13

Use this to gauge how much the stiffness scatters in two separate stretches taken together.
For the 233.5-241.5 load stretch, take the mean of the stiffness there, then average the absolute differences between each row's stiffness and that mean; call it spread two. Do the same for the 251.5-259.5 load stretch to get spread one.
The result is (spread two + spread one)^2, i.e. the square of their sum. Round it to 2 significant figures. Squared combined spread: 53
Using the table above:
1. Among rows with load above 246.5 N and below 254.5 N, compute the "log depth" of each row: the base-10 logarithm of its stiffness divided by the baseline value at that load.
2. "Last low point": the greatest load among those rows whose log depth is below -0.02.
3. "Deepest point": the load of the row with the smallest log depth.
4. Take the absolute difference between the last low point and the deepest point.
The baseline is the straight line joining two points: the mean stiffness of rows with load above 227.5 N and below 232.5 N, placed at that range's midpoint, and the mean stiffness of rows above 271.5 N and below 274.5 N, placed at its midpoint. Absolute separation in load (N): 1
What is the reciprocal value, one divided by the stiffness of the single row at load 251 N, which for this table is 0.016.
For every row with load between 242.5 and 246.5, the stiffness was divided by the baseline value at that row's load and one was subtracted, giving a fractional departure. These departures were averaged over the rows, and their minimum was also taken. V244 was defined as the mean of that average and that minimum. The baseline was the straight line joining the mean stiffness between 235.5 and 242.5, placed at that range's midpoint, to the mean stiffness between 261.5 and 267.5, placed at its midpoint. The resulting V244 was -0.04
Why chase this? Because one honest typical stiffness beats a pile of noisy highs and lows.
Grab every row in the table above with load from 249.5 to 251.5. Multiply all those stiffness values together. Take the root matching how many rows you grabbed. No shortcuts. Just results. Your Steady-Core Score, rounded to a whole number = 67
